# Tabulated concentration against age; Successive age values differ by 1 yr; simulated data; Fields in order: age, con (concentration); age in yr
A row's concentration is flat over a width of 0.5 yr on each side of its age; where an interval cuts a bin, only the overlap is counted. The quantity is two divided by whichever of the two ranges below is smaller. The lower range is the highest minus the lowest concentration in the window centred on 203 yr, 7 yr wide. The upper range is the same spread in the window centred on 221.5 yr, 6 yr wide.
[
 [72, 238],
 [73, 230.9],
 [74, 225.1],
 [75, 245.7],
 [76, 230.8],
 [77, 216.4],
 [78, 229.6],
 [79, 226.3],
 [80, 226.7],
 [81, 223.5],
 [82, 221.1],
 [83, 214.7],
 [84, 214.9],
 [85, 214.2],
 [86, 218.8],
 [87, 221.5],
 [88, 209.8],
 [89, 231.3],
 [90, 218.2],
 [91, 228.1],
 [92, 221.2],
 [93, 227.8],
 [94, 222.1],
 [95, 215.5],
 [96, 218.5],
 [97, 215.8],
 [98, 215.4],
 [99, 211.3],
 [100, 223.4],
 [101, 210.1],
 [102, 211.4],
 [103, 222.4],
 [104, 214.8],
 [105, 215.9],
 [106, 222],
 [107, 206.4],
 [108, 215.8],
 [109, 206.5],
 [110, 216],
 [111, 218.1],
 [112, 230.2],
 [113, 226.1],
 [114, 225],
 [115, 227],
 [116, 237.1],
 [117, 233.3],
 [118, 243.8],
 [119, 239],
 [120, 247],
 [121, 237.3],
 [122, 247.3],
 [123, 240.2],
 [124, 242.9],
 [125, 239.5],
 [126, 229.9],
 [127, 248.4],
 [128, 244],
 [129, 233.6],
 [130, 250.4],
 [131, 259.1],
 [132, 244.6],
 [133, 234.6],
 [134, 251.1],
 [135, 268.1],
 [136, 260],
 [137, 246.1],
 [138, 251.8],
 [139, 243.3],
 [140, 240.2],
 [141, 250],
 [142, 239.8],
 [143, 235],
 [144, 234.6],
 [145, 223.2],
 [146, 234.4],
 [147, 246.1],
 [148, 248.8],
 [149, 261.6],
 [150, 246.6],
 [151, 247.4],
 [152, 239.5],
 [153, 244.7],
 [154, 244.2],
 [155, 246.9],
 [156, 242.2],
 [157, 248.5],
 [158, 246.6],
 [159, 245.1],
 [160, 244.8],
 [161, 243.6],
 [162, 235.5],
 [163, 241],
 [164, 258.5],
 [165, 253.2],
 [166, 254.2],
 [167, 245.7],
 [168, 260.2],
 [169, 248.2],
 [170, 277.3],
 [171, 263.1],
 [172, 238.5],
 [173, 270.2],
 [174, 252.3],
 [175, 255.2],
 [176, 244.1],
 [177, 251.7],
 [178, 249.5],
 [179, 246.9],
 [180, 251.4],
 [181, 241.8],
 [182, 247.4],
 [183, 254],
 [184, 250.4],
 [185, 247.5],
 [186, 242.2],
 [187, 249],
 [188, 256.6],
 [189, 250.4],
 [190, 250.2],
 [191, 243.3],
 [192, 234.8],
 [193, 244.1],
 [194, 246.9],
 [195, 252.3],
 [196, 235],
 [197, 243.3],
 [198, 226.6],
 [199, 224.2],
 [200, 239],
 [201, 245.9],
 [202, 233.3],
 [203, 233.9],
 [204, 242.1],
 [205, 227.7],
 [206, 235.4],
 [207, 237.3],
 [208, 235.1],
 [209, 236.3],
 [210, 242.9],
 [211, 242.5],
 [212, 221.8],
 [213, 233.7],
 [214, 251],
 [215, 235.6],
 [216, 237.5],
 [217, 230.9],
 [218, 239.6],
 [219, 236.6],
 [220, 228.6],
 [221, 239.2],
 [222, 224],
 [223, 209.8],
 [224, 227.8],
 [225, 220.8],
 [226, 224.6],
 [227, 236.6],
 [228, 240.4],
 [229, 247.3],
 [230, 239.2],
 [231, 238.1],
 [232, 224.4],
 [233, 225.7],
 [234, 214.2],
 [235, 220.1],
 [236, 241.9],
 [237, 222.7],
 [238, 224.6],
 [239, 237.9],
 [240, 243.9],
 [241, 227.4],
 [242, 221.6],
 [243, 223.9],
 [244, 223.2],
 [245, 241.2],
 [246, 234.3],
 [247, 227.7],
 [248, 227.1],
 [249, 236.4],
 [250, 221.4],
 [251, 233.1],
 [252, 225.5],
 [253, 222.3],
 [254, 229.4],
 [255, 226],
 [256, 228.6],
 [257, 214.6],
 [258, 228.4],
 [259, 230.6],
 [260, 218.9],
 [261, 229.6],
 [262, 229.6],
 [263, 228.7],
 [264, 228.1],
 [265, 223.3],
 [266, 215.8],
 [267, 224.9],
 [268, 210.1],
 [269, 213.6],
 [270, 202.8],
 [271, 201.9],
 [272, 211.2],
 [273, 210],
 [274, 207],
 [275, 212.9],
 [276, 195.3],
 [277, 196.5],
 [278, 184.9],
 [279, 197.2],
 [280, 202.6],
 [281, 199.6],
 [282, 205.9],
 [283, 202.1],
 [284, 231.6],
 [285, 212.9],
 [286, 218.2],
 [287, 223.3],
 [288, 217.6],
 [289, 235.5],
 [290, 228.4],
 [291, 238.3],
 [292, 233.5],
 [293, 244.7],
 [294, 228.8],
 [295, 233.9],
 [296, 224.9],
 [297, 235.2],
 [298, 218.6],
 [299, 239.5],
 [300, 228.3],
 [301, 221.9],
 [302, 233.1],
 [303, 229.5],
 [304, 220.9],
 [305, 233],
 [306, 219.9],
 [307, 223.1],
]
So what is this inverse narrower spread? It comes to 0.110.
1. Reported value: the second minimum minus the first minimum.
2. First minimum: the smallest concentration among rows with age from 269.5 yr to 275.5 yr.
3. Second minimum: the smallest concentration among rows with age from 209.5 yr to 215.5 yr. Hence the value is 20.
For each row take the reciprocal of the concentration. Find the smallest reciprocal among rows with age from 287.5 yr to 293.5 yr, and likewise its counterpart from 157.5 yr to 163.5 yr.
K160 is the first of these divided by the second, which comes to 1.01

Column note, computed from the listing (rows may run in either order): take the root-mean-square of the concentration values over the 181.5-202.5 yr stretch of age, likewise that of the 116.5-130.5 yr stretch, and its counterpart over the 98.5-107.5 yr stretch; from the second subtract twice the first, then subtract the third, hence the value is -462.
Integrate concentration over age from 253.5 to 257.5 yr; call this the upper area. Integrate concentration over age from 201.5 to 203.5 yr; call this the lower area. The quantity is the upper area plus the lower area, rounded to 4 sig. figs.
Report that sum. 1366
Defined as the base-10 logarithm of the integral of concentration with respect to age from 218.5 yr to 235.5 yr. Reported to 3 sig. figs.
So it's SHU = 3.59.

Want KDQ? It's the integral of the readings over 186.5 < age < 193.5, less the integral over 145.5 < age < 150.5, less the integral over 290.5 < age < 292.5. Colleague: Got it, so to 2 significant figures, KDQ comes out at 19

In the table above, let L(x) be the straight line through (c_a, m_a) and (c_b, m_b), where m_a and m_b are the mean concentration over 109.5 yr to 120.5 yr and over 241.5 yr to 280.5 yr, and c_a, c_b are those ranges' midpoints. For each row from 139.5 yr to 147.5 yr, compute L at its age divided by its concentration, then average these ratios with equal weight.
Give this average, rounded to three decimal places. 0.963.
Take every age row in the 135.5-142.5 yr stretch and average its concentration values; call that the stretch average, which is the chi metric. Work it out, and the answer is 247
